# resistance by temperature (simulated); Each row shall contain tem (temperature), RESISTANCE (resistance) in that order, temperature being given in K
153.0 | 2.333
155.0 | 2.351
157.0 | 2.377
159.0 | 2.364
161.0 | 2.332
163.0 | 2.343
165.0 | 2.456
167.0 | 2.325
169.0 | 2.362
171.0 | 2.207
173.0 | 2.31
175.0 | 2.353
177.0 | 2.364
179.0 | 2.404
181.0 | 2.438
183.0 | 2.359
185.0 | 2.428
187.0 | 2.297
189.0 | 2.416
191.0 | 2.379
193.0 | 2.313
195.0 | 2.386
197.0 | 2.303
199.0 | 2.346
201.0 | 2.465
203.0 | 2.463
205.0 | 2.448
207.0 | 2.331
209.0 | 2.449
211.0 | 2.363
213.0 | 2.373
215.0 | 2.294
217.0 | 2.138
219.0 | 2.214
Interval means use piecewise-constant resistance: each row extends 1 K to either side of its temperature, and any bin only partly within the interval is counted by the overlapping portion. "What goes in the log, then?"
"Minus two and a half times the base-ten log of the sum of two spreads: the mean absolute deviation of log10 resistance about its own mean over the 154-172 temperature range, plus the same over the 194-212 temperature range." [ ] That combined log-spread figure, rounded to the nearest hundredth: 4.41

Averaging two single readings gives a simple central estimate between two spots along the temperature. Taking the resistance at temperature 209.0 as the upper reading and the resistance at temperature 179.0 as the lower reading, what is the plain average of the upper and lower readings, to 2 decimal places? 2.43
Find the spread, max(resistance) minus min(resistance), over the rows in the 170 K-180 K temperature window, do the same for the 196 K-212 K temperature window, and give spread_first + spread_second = 0.36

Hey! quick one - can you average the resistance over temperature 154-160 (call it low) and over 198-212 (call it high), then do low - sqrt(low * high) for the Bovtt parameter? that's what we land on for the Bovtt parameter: -0.023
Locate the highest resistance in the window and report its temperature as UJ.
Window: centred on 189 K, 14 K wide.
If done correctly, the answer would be 185.0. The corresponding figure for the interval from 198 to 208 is 201.0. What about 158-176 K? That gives 165.0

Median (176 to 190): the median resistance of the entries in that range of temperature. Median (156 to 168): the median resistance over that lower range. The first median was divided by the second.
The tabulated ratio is 1.02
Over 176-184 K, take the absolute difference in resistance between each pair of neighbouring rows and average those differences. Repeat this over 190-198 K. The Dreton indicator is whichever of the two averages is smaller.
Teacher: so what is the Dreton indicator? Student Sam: 0.051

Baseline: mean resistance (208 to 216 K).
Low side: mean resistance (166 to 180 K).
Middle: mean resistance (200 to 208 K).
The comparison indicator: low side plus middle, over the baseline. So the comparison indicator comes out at 2.01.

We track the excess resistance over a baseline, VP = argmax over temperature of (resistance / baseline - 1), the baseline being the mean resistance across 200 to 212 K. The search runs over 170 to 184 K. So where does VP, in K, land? 181.0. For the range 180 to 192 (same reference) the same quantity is 181.0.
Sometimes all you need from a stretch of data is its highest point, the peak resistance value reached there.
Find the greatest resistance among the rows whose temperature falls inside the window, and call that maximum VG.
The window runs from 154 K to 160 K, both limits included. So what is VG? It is 2.377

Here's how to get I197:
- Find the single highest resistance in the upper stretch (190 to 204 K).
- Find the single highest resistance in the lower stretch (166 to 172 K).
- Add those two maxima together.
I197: 4.83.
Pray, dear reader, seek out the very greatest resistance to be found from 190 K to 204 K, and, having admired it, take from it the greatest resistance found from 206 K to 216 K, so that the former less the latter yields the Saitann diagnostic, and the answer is 0.02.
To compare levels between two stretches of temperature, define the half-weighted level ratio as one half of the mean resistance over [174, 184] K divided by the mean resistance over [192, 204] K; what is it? 0.5009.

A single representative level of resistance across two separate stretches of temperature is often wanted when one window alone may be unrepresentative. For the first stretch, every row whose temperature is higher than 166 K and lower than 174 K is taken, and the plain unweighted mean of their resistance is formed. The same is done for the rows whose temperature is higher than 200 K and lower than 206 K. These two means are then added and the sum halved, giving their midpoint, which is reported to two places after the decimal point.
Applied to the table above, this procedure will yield 2.38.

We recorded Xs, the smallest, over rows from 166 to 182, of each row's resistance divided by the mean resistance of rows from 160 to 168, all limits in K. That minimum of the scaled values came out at 0.934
